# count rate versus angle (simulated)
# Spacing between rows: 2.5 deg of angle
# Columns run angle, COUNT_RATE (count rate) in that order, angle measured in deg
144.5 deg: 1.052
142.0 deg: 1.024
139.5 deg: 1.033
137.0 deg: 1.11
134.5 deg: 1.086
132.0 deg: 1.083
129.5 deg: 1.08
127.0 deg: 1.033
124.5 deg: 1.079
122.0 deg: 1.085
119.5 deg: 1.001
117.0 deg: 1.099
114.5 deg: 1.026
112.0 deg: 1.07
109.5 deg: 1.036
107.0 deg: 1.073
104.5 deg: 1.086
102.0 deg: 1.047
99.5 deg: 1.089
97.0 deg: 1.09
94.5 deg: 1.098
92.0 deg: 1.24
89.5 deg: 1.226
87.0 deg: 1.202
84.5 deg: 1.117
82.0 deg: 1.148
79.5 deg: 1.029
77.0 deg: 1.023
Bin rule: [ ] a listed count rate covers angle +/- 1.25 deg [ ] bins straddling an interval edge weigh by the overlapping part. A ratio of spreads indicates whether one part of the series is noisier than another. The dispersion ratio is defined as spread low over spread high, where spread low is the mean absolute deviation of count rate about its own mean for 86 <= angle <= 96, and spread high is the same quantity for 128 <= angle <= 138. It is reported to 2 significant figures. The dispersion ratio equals 4.6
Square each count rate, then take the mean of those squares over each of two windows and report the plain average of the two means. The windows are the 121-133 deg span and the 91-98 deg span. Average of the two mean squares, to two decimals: 1.23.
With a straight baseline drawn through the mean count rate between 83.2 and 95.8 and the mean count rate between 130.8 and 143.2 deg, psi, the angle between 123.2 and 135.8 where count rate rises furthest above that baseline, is 134.5 deg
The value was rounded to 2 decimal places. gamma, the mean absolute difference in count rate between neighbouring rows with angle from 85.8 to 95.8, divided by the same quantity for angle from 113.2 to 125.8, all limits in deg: 0.92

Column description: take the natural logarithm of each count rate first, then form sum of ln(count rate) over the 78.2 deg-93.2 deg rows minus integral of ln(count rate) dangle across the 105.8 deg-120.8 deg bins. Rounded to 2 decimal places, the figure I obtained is 0.14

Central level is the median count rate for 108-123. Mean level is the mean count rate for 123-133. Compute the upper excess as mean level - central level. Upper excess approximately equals 0.02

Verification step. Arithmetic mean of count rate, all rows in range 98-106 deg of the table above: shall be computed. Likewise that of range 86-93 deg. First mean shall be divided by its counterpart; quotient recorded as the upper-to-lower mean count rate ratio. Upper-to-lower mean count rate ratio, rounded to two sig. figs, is 0.88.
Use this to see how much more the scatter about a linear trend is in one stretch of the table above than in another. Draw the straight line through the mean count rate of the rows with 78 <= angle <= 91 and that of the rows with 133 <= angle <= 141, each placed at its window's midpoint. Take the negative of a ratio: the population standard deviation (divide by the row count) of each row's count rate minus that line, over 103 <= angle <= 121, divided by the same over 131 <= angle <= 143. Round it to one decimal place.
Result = -1.0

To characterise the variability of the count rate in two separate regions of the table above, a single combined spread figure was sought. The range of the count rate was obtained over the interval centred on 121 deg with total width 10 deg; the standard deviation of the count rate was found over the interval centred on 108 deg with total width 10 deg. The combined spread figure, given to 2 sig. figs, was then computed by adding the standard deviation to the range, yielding 0.12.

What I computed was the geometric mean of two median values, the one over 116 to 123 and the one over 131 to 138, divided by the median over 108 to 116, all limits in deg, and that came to 1.05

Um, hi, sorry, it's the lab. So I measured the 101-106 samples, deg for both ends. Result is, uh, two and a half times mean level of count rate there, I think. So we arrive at 2.67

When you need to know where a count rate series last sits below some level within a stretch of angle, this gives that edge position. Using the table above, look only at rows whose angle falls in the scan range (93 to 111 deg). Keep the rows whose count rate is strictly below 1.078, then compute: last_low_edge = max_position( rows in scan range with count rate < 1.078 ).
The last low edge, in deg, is 109.5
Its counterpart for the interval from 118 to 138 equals 127.0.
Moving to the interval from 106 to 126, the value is 119.5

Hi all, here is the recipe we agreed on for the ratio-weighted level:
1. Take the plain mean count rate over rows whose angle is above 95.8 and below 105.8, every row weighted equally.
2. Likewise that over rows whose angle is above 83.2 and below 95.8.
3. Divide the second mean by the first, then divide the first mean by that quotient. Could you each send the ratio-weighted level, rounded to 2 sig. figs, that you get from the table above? 0.99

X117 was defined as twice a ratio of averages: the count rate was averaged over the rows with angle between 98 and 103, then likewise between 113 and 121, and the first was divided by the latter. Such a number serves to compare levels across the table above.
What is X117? 2.05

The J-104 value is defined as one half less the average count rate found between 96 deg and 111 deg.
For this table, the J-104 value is -0.570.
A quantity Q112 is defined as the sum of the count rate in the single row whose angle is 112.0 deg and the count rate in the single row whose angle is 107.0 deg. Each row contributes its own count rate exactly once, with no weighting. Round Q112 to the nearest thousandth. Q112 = 2.143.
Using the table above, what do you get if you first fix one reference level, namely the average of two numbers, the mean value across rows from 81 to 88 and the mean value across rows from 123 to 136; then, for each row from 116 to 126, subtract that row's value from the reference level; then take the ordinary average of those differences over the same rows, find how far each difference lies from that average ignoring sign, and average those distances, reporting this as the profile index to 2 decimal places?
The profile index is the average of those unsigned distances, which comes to 0.03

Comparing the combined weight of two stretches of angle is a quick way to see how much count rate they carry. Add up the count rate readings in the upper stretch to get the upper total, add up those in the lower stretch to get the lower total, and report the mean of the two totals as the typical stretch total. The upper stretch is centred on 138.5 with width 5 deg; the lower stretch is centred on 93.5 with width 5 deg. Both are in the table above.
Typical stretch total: 2.24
